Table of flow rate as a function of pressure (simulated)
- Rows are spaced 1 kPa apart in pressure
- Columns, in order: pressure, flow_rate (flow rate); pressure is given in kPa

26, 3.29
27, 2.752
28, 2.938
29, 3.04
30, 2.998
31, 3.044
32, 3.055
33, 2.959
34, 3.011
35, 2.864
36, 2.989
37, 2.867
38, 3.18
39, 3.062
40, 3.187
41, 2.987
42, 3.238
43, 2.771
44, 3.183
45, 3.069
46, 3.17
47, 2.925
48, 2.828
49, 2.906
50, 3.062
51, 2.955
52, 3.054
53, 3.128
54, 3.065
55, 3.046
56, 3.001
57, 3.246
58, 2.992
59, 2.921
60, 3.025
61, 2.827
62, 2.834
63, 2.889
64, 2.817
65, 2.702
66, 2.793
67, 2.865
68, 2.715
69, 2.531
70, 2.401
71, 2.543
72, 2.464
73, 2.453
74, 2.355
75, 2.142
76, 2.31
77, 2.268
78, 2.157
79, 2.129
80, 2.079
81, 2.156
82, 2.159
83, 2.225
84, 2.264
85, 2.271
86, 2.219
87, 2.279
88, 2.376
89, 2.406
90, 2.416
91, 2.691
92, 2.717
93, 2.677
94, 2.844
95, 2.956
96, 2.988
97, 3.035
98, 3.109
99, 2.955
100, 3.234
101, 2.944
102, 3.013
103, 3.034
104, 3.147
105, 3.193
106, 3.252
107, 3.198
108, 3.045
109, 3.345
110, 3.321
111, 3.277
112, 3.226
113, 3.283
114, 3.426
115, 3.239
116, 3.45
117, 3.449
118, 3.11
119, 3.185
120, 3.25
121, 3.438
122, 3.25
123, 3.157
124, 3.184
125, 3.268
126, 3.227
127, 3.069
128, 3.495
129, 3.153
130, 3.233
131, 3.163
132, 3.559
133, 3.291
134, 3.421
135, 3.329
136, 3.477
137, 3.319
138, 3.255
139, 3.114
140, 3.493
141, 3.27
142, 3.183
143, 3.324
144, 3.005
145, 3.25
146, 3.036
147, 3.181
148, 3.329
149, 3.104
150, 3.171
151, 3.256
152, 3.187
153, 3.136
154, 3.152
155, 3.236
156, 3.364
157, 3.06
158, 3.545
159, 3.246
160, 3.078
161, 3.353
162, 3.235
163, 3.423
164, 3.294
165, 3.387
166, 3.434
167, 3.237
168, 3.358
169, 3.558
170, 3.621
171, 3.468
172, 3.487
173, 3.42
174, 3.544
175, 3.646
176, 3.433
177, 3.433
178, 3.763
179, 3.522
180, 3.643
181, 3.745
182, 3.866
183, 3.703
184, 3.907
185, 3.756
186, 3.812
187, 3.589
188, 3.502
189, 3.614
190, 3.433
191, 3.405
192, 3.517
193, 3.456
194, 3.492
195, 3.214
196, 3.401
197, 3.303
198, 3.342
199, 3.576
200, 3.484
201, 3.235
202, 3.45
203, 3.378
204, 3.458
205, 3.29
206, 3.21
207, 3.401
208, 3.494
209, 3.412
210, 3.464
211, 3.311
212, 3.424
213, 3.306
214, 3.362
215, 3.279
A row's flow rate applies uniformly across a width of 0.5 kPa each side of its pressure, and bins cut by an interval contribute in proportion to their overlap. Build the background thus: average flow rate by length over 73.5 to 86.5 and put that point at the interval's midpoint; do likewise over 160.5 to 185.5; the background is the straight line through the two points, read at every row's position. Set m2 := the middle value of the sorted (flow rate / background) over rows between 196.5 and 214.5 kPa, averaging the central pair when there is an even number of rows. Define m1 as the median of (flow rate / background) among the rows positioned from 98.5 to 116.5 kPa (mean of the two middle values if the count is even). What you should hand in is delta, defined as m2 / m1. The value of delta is 0.69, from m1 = 1.23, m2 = 0.85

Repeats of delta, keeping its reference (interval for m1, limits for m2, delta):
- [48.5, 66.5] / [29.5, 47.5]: 1.18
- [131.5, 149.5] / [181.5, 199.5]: 0.86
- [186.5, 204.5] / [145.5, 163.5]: 1.10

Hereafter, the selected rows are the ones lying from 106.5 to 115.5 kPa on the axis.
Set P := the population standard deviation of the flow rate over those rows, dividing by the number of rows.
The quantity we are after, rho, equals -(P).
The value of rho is -0.101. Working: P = 0.101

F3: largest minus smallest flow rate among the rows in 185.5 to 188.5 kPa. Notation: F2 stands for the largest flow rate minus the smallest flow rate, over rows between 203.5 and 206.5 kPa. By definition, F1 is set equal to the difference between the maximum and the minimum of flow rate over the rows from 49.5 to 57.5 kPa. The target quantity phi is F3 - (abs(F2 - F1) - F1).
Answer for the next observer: 0.56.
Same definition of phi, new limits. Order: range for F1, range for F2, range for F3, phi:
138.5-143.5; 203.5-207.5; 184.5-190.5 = 0.63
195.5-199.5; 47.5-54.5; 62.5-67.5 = 0.43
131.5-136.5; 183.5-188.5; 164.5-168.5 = 0.33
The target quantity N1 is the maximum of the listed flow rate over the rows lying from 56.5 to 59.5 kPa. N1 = 3.246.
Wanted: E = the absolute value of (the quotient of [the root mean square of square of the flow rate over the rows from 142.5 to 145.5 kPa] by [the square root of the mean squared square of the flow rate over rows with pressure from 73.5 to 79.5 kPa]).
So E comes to 2.06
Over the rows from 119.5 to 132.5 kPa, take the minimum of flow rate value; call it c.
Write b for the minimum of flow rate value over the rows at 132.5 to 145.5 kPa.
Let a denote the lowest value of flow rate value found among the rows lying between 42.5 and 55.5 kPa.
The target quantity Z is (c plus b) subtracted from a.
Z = -3.30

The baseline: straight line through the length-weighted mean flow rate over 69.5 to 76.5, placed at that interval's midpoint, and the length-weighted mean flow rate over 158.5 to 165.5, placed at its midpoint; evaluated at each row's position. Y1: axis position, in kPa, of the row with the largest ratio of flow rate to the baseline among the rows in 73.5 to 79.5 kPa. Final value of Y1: 74 kPa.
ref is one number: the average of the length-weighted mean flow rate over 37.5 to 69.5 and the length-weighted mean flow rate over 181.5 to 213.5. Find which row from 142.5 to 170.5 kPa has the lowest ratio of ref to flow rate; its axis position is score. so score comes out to 170 kPa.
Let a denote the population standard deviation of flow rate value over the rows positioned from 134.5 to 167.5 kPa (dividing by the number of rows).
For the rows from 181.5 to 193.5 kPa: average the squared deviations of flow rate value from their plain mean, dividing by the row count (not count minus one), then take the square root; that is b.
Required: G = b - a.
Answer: 0.03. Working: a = 0.13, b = 0.168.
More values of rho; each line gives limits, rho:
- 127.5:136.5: -0.140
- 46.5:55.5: -0.092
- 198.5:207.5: -0.115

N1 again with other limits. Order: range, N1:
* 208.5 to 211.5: 3.464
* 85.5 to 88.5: 2.376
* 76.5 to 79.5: 2.268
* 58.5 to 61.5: 3.025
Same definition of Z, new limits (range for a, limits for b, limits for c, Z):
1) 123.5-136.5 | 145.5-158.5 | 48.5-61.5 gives -2.79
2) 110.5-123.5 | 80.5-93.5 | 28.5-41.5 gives -1.91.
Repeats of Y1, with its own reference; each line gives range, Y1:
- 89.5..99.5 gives 98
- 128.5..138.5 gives 132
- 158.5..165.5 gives 163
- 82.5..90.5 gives 90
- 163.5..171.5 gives 170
